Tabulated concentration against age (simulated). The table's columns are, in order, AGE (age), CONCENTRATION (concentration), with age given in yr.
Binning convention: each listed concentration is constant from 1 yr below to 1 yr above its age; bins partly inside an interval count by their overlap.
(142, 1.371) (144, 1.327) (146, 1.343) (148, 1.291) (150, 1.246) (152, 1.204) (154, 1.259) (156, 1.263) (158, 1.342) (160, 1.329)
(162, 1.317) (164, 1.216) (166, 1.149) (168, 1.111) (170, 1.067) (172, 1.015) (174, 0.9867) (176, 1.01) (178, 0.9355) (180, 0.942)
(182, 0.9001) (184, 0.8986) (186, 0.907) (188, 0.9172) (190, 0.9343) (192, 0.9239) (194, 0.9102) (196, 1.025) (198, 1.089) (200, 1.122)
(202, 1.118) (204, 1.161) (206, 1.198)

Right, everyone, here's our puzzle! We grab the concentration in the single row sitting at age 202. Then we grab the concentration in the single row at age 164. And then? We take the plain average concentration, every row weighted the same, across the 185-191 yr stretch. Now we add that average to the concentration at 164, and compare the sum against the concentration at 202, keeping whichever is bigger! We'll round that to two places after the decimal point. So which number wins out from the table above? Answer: 2.14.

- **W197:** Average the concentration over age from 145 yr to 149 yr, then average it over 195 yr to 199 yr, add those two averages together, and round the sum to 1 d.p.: 2.4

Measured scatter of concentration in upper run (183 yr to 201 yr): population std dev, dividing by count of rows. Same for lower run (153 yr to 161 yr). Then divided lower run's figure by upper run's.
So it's 0.46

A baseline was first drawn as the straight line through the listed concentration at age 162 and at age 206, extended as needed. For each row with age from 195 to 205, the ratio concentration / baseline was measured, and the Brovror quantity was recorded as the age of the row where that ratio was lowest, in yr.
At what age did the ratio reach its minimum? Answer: 196 yr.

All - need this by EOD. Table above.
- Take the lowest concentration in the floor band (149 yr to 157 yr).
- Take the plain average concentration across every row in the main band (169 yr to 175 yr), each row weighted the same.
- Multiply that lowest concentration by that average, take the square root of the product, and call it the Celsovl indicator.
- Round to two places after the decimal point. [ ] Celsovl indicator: 1.11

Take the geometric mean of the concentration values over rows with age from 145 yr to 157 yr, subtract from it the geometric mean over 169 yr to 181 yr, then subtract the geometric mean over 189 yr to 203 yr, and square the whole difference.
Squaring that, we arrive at 0.55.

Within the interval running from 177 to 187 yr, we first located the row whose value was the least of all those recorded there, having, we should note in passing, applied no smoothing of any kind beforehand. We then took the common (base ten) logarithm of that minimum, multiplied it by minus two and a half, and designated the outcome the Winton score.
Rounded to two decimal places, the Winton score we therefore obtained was 0.12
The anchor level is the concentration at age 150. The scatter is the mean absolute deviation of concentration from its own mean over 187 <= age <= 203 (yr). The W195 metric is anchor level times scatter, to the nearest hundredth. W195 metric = 0.10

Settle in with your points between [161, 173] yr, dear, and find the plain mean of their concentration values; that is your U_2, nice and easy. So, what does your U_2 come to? 1.15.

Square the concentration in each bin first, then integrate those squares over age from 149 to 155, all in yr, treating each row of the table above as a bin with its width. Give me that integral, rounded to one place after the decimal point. 9.2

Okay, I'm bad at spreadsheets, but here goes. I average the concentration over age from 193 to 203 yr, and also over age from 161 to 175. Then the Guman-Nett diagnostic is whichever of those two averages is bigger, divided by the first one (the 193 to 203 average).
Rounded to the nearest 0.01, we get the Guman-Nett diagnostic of 1.07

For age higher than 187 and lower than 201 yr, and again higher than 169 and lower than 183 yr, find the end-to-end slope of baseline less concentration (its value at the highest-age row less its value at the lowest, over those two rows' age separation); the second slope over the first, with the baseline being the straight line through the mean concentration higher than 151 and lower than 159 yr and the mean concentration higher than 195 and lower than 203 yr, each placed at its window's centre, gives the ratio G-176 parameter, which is -0.47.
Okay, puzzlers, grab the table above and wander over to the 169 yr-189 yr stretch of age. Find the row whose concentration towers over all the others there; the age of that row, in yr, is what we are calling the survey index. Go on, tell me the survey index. 170 yr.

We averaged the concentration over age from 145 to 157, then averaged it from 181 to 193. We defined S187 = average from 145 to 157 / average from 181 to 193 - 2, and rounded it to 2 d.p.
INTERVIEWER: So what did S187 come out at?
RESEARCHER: -0.61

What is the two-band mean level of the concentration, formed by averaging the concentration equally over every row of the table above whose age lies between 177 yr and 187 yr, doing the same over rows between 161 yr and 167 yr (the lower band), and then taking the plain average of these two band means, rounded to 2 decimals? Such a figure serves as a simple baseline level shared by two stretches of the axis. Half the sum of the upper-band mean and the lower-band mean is 1.07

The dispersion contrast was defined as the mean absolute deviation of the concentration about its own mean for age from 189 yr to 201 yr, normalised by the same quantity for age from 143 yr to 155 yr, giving 1.9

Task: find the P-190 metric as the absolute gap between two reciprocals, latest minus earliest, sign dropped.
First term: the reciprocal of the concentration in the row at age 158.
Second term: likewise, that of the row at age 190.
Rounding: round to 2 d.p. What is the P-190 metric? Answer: 0.33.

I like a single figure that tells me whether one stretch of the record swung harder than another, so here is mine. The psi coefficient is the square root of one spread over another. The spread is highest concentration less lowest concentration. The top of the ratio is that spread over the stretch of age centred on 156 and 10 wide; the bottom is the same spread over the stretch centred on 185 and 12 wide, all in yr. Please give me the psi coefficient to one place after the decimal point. 1.8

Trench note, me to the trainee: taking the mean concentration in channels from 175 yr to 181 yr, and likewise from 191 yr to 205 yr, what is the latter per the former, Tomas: 1.09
